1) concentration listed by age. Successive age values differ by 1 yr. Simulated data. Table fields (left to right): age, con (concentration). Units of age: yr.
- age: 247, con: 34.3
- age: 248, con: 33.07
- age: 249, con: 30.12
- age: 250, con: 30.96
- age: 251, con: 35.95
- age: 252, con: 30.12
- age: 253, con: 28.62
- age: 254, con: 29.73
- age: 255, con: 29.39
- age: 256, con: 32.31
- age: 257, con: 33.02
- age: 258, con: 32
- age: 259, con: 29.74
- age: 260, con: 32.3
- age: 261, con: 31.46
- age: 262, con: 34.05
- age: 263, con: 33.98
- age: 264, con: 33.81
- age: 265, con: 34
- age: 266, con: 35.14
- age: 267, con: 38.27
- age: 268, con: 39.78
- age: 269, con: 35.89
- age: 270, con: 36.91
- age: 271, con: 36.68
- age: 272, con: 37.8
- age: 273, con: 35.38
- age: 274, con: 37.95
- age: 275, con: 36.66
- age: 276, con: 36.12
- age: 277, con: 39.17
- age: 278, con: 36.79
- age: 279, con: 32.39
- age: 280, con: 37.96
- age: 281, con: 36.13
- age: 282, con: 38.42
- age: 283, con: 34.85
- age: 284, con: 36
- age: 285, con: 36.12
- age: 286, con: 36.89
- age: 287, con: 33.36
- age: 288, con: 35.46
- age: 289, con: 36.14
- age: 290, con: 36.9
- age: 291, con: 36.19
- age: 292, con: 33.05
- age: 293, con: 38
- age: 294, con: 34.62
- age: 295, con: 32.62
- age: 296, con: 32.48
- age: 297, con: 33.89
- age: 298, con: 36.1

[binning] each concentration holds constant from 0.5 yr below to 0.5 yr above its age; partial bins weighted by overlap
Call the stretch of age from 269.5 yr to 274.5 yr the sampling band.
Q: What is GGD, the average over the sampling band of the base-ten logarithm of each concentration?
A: 1.567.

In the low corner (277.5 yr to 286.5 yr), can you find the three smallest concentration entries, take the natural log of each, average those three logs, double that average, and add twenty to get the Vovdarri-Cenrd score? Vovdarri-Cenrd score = 27.1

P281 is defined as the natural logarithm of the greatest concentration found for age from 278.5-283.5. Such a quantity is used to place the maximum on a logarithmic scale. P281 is 3.65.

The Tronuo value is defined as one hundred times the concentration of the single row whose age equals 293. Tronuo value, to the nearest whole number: 3800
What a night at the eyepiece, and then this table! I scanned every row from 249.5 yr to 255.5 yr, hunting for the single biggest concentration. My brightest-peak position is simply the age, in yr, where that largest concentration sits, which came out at 251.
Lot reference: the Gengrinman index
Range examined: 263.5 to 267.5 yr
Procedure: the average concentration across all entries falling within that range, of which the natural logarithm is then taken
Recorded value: 3.56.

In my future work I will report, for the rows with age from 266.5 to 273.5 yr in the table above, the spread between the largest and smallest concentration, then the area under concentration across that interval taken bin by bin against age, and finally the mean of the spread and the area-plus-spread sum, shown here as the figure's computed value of 134.8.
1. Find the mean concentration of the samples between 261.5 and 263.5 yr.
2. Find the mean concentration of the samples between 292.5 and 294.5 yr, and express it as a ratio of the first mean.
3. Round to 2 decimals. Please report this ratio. 1.07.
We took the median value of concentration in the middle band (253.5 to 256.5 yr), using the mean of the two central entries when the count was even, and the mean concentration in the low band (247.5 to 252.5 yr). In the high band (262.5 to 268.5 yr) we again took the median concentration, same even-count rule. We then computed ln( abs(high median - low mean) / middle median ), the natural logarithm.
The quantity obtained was -2.5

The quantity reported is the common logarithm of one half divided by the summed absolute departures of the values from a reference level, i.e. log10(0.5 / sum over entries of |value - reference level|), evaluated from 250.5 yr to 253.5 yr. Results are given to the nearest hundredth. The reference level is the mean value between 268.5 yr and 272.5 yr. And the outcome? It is -1.50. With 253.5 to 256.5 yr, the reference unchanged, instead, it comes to -1.58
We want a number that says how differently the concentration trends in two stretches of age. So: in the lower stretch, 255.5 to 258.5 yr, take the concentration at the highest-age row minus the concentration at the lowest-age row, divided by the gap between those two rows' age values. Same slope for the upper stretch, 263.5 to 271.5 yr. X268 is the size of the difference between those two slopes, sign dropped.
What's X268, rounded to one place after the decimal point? 0.6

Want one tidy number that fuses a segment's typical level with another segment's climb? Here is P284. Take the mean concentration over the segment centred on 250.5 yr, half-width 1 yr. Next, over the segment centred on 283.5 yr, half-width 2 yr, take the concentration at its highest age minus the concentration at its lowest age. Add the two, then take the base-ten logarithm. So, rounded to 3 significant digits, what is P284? 1.49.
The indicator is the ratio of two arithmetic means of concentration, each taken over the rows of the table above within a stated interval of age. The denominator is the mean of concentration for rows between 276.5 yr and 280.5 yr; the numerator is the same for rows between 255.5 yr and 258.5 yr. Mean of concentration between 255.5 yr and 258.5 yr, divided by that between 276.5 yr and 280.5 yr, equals 0.887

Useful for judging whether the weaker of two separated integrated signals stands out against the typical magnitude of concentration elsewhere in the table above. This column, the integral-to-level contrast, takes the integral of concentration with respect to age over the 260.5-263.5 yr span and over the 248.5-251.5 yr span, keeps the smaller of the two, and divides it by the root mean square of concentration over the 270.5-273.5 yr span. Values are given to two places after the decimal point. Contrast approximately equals 2.65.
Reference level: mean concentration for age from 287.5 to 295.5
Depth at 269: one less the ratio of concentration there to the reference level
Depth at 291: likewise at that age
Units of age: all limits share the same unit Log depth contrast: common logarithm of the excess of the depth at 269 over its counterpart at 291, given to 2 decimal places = -2.07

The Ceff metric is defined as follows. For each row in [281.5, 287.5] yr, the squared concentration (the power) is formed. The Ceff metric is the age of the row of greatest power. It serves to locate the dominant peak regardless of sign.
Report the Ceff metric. 282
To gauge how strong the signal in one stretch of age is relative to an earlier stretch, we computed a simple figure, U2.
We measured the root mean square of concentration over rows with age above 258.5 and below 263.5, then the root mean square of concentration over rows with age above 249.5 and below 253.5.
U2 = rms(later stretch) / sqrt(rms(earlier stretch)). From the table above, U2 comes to 5.76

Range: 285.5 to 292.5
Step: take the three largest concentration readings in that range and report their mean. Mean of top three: 36.7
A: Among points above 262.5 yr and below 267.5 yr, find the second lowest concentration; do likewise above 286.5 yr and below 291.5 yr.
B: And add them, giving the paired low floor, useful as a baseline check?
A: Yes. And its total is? 69.4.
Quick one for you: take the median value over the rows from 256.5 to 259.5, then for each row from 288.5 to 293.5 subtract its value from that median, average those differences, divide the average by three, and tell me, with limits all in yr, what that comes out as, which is -1.4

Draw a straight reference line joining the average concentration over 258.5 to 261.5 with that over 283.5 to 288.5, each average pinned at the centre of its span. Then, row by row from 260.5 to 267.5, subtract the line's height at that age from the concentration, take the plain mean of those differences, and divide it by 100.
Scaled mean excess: 0.025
